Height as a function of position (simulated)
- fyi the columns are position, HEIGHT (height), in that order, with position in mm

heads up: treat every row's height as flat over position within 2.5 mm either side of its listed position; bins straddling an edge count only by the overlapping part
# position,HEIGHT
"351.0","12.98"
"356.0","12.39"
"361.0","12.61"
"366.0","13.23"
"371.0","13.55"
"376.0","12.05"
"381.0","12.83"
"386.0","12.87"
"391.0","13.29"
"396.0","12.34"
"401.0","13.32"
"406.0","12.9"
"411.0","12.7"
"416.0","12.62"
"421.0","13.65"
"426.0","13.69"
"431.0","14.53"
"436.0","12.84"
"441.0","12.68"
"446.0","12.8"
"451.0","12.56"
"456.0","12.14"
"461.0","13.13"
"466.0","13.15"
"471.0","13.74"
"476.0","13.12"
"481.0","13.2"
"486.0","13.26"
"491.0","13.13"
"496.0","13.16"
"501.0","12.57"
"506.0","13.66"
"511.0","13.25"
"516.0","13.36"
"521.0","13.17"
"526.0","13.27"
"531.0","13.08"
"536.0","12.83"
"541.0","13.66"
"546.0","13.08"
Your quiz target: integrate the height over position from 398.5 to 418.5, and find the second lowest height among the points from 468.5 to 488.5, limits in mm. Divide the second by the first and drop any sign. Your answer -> 0.0512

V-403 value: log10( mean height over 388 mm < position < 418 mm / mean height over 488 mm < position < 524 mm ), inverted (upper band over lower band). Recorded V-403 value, 0.011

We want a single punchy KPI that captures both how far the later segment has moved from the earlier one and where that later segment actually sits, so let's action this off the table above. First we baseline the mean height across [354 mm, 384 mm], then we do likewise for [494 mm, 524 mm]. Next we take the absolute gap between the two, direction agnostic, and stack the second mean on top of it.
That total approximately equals 13.61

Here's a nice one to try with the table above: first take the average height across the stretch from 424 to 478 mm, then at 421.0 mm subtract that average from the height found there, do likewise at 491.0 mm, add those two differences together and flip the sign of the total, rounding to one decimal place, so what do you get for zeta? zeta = -0.5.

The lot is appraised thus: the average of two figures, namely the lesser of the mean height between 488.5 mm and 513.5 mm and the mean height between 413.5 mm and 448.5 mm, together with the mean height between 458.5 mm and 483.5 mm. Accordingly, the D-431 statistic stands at 13.2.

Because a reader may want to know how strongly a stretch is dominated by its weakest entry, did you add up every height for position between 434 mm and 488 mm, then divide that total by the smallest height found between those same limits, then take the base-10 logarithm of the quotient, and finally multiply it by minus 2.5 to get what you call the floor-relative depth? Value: -2.67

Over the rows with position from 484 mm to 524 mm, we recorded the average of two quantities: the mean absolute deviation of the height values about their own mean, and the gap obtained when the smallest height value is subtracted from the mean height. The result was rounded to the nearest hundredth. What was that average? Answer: 0.41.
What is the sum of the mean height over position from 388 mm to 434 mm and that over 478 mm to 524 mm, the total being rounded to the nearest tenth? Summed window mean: 26.4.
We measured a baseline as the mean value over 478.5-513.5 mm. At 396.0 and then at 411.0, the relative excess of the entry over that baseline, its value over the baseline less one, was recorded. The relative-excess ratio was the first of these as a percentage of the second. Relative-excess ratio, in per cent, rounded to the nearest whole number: 176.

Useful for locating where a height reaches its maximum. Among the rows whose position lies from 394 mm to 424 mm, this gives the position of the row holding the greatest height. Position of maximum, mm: 421.0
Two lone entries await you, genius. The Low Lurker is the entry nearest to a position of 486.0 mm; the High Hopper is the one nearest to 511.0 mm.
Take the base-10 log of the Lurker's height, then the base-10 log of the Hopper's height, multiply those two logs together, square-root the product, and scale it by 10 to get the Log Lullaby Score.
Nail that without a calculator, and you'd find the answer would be 11.2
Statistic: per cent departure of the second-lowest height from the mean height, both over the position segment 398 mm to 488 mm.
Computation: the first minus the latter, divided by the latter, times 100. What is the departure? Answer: -4.2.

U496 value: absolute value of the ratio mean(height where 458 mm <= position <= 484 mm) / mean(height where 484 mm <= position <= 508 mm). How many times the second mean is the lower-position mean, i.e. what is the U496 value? 1.01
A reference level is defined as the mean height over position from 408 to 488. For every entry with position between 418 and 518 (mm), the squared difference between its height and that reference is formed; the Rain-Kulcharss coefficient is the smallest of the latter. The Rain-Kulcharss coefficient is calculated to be 0.00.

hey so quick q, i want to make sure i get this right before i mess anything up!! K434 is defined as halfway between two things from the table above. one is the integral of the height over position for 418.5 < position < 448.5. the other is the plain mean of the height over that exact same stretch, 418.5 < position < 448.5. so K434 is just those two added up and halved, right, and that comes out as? 207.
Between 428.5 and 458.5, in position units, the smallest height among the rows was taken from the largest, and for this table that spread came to 2.4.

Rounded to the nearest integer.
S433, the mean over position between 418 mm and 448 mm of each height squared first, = 179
